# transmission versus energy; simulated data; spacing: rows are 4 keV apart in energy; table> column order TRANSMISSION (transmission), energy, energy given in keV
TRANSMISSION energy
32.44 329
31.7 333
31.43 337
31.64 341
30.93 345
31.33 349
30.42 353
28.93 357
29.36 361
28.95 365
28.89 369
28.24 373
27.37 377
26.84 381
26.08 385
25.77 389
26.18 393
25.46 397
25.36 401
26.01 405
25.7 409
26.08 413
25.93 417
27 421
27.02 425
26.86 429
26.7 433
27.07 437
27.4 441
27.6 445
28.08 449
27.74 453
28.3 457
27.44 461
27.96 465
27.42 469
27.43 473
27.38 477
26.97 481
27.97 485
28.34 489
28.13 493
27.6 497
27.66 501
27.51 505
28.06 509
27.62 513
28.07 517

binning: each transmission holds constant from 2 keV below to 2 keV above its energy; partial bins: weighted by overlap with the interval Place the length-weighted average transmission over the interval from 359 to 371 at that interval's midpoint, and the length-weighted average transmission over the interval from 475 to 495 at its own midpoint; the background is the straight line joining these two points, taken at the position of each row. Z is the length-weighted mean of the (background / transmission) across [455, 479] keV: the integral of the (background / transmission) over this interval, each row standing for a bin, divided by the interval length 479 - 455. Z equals 1.01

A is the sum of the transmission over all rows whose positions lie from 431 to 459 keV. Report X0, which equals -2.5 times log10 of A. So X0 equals -5.71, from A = 193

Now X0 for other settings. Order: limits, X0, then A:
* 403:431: -5.67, 185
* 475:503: -5.72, 194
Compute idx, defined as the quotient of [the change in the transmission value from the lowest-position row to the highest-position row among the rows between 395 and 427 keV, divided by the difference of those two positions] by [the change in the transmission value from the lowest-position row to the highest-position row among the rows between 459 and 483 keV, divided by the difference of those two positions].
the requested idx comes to -2.4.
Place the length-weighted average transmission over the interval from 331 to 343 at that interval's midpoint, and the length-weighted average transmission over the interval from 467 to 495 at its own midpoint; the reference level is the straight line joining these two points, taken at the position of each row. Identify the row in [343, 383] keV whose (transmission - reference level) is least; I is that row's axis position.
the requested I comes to 381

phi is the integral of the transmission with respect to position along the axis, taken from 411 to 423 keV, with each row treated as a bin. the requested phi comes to 316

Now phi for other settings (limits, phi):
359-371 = 349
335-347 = 376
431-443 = 325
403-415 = 311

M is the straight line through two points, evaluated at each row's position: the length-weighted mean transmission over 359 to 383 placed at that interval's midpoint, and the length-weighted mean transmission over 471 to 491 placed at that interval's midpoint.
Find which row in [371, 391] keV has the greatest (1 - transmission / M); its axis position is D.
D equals 389 keV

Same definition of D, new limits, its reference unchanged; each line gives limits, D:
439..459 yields 441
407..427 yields 409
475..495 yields 481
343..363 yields 357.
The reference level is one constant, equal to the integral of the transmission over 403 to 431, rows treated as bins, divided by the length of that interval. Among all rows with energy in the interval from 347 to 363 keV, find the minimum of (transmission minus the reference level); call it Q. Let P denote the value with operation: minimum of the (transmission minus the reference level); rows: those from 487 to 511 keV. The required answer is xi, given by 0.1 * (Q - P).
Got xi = 0.14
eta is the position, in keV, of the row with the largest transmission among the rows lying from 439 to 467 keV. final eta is 457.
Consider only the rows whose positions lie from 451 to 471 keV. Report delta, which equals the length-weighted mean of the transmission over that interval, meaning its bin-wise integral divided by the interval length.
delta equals 27.8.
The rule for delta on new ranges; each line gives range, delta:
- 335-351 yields 31.3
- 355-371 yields 29.0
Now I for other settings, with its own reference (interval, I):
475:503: 481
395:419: 397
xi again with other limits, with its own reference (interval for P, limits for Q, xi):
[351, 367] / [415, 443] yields -0.30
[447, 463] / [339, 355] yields 0.30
